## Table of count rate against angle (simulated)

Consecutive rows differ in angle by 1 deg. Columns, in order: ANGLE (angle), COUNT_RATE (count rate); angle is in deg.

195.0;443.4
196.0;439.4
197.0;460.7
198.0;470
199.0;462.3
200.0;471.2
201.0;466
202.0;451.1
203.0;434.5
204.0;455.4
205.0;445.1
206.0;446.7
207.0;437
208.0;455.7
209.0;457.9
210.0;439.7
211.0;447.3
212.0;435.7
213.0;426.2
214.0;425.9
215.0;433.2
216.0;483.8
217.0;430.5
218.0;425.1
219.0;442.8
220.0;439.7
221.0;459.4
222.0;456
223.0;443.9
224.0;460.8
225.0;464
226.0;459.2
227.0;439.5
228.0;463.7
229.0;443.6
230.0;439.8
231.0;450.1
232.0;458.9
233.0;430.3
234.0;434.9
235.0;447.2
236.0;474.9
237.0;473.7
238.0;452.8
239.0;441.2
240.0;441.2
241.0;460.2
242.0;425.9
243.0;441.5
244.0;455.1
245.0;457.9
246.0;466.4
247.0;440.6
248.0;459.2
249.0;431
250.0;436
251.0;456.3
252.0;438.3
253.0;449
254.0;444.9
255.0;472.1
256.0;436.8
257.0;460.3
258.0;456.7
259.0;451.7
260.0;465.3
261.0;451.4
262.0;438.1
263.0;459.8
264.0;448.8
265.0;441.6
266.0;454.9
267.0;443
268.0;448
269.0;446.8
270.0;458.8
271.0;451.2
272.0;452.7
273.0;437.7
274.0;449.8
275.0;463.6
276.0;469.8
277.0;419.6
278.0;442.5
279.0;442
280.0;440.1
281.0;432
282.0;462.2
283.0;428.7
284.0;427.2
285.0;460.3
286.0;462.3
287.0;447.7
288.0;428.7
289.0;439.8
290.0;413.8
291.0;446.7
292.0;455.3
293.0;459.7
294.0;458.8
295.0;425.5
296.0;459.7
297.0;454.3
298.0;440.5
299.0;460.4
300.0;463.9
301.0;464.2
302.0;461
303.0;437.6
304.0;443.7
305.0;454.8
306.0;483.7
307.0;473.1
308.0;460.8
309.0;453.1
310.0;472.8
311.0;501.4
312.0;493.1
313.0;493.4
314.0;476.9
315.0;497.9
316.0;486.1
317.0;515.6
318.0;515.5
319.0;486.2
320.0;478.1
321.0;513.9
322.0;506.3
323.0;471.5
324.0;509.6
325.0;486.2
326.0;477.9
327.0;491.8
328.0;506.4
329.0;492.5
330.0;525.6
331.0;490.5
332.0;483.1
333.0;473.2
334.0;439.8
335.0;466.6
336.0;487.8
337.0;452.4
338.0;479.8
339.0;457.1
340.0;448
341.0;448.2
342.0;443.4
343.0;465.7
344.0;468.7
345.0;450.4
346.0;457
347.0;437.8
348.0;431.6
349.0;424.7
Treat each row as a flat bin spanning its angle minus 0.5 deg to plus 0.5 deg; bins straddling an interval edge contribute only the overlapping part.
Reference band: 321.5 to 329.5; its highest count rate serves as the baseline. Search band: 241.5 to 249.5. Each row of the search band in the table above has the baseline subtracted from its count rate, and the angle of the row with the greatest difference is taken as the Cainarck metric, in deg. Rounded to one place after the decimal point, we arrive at 246.0 deg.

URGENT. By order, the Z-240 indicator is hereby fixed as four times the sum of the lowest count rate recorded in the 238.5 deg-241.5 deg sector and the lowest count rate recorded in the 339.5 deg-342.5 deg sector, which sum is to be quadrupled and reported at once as 3538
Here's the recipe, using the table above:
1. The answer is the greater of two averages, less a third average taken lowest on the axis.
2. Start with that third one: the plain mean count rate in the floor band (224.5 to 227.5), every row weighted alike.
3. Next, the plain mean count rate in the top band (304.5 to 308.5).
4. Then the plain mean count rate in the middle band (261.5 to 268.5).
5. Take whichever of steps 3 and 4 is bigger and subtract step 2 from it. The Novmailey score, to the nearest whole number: 14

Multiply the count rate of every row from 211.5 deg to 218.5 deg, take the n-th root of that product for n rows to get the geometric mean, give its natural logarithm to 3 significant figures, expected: 6.08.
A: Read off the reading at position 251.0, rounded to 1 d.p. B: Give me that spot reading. 456.3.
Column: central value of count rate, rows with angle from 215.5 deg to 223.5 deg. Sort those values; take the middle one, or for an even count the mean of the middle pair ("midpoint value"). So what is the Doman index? 443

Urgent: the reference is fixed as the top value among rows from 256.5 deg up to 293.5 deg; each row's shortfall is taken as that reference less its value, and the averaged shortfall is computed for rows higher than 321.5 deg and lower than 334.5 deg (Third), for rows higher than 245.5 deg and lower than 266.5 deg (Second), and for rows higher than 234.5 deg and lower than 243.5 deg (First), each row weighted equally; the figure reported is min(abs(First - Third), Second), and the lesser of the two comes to 19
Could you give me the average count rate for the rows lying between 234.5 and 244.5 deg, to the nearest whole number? 451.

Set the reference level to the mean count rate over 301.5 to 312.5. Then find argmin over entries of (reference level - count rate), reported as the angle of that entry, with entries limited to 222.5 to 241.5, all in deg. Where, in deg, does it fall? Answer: 236.0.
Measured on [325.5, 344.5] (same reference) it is 330.0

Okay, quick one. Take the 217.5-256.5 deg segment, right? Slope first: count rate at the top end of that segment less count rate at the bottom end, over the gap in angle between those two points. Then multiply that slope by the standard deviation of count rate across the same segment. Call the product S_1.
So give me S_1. 4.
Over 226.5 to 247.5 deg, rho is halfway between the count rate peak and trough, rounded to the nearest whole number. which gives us 450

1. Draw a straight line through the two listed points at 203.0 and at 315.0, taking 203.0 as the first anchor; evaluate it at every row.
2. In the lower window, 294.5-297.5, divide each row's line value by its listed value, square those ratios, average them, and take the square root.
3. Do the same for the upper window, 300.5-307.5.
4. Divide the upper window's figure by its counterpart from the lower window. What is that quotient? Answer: 0.980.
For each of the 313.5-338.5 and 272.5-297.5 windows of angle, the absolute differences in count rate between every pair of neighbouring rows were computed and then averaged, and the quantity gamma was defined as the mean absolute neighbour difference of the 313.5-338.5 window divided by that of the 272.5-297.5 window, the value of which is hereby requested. 1.28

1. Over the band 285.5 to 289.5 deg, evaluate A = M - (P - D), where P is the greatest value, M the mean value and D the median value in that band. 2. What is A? 426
